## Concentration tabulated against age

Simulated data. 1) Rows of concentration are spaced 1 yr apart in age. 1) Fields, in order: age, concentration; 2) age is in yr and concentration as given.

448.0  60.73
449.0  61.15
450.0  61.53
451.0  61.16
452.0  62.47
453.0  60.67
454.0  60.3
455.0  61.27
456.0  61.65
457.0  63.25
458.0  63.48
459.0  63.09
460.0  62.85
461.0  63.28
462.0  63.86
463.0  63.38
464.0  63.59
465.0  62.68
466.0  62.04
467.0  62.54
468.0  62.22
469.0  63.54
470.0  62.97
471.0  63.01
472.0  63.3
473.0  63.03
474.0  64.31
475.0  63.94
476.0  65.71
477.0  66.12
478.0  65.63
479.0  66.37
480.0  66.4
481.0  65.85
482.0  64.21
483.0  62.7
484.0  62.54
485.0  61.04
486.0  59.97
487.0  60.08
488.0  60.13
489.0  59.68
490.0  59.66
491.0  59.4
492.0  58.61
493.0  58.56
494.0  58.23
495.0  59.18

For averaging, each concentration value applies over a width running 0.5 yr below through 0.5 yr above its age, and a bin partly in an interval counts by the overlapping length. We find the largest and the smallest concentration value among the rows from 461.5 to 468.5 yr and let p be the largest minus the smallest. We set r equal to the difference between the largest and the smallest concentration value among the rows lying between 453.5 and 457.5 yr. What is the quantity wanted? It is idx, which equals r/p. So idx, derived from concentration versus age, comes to 1.6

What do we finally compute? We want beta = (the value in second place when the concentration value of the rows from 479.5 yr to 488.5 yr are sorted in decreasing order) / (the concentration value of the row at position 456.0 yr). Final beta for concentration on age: 1.068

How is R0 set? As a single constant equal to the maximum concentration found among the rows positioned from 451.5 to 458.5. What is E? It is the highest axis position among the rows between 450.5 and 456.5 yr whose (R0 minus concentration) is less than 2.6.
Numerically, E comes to 456.0 yr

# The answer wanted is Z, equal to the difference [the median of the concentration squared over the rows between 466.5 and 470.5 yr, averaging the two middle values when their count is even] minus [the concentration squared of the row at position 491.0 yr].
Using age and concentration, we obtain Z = 410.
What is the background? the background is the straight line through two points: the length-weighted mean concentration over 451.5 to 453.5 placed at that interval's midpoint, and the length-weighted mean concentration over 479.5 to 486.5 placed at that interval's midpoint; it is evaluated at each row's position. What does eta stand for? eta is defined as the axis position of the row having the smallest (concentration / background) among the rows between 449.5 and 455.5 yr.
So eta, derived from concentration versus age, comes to 454.0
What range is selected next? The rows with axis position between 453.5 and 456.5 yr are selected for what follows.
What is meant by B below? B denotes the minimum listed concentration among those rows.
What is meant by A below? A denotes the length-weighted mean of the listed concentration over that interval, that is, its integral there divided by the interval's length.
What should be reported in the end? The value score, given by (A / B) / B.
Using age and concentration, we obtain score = 0.0168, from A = 61.1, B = 60.3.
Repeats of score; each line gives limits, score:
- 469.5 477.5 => 0.0162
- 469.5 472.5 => 0.0159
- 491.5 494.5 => 0.0172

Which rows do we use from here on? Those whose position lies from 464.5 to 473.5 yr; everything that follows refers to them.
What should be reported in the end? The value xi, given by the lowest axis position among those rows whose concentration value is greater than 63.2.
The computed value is 469.0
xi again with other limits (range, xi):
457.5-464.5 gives 458.0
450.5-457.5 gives 457.0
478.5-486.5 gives 479.0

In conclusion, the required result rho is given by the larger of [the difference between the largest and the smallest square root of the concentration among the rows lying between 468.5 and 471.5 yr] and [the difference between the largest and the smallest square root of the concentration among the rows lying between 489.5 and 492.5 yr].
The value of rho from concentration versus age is 0.07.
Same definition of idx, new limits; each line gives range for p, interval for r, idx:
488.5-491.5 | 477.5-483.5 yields 13.2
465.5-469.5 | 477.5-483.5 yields 2.5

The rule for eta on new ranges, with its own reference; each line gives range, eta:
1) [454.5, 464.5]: 455.0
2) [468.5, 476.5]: 473.0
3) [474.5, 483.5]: 483.0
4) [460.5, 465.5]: 465.0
